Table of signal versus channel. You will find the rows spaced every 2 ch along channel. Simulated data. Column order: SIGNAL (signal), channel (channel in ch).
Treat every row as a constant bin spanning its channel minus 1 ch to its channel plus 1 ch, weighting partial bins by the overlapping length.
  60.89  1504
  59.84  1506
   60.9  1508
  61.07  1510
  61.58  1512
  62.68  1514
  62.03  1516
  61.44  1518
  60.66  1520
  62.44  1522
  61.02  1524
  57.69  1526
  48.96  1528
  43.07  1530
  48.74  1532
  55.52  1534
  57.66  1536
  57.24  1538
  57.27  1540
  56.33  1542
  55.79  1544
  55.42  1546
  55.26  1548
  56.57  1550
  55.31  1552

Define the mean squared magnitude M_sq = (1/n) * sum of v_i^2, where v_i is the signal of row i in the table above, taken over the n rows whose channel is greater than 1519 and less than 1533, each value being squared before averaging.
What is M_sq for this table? 3037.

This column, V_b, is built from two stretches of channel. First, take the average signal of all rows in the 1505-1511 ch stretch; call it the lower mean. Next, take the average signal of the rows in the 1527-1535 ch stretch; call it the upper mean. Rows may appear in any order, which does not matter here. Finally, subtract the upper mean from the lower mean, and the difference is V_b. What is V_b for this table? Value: 12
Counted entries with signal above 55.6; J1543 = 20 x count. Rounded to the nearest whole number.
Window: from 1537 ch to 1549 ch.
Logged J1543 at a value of 80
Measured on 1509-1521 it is 120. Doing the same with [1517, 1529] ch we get 100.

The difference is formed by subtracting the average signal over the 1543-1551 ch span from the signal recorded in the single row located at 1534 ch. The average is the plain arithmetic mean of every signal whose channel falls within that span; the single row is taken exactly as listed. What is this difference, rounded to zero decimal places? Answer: 0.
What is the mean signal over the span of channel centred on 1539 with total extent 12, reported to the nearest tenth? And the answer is 56.6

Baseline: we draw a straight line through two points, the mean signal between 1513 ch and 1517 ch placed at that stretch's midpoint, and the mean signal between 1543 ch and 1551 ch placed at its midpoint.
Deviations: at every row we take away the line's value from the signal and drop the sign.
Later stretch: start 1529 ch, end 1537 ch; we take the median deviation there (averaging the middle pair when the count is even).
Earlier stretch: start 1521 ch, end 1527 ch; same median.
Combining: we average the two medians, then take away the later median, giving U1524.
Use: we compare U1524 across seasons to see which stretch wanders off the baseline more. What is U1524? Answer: -2.5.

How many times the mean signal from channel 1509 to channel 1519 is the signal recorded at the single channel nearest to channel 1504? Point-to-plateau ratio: 0.986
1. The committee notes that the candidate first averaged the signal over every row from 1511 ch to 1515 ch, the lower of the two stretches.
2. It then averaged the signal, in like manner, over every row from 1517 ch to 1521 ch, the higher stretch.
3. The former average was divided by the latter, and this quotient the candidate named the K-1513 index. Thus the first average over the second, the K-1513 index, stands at 1.02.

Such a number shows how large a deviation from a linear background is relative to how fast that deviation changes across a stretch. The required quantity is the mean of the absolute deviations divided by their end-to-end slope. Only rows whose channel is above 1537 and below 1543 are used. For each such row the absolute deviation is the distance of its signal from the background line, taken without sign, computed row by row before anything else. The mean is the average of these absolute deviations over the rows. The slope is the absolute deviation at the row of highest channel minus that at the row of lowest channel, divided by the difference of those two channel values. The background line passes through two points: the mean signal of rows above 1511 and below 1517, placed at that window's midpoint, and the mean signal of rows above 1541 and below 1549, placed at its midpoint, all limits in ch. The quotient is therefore -10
